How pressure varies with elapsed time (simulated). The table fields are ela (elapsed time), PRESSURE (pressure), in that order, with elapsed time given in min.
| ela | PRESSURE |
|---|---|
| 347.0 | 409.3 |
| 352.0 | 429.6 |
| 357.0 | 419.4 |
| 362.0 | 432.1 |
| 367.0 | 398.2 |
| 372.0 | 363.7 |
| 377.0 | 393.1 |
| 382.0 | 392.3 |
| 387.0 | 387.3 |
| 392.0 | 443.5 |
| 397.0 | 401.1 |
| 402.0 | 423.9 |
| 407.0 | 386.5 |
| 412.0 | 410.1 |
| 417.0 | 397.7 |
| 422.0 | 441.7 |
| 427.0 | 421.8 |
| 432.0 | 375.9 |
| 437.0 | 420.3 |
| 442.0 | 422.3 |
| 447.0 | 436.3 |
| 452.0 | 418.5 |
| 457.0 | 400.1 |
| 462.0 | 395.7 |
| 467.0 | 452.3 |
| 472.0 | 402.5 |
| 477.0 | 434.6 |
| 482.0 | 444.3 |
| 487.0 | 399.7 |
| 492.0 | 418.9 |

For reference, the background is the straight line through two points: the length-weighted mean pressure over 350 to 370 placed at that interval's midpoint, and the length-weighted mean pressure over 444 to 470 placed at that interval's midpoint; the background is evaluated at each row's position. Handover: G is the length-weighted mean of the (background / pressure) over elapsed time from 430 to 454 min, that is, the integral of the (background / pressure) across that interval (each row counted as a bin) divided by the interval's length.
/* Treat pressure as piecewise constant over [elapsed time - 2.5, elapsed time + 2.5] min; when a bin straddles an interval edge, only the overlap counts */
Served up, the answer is 1.01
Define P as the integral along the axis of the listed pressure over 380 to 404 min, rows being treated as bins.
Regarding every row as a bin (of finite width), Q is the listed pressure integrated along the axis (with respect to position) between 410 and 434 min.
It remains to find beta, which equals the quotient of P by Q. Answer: 1.00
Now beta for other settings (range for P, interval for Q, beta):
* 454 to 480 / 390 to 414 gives 1.10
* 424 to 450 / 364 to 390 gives 1.07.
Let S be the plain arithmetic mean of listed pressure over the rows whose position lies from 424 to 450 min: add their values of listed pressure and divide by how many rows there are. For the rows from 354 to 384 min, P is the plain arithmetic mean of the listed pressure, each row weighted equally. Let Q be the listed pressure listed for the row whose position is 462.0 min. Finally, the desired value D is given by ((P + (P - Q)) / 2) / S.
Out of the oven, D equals 0.486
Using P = 400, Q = 395.7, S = 415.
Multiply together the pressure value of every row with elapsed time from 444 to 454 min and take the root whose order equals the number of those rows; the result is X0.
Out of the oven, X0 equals 427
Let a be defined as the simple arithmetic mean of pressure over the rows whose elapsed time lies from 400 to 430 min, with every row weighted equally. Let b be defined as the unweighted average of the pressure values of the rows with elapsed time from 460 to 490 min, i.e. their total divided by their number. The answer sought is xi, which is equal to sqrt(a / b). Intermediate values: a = 414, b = 422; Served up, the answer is 0.99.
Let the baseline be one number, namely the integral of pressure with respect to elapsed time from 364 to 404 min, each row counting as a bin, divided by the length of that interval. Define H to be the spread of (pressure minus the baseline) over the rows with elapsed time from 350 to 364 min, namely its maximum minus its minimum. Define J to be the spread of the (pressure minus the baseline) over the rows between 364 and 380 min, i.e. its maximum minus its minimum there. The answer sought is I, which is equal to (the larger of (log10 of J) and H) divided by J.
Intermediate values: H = 13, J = 34.5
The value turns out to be 0.37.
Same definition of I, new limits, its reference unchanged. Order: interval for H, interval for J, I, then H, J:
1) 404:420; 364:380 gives 0.68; 24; 34.5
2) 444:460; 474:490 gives 0.81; 36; 44.6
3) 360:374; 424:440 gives 1.49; 68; 45.9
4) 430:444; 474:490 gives 1.04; 46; 44.6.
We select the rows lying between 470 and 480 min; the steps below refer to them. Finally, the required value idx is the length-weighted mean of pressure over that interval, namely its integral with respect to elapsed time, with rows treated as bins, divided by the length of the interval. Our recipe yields 421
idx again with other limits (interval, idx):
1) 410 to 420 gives 405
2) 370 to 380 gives 380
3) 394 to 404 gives 413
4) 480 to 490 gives 421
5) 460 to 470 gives 424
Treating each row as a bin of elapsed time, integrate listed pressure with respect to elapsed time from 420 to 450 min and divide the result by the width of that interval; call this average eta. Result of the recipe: 419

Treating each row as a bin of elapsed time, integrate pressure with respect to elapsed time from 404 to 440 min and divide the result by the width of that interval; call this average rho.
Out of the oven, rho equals 408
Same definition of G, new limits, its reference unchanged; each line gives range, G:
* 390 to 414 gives 1.02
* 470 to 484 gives 0.99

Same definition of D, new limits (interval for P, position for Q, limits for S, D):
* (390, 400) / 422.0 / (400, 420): 0.498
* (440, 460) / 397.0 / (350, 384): 0.541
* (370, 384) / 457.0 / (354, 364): 0.430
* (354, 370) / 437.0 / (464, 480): 0.480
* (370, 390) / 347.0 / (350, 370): 0.427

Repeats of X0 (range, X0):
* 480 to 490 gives 421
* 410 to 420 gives 404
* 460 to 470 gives 423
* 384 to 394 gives 414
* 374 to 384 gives 393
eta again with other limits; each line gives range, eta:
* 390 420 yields 410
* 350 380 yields 405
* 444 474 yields 418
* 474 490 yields 425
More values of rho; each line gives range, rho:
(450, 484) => 421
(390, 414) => 412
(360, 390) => 395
